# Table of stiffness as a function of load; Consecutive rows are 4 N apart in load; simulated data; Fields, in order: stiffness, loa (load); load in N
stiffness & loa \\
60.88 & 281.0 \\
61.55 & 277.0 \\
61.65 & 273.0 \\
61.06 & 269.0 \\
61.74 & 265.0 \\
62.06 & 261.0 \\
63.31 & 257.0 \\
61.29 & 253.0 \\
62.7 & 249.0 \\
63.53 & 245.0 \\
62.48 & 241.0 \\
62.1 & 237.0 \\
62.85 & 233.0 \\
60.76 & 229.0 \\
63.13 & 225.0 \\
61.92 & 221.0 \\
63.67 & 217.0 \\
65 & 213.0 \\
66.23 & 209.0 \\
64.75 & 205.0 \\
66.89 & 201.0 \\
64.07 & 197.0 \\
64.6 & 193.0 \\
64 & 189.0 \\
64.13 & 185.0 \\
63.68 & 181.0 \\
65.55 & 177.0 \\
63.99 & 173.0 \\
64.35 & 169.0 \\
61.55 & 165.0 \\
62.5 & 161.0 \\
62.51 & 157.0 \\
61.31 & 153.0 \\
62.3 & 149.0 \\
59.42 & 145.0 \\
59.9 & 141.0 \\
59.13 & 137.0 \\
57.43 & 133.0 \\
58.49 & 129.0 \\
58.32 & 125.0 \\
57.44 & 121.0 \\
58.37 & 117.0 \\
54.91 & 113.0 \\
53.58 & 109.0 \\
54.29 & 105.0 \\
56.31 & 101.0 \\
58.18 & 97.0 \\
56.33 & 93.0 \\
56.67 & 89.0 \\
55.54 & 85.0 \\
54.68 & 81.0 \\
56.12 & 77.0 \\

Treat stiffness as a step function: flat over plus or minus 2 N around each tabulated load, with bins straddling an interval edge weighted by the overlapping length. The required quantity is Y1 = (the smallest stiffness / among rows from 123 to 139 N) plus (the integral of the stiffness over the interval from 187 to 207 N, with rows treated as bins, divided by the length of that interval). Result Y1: 122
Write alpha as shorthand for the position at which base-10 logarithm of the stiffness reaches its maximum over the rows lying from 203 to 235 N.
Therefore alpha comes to 209.0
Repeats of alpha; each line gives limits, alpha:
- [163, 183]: 177.0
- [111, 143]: 141.0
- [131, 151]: 149.0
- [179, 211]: 201.0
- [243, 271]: 245.0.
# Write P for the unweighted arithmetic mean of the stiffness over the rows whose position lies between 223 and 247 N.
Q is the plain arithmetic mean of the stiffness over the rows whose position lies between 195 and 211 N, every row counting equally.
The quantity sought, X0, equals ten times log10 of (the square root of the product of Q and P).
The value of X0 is 18.1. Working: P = 62.5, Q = 65.5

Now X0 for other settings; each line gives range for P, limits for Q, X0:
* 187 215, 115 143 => 17.9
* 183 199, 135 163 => 18.0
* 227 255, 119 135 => 17.8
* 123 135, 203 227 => 17.9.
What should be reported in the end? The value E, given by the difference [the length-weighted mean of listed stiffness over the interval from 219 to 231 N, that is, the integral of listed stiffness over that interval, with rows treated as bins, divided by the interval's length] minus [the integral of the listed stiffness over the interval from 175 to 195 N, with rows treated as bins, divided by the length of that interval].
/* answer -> -2.5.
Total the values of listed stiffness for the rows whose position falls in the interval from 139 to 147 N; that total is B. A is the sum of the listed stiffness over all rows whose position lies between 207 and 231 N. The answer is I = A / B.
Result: 3.2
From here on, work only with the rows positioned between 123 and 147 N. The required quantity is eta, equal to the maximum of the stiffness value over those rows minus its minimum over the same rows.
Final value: 2.5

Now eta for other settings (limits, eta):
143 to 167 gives 3.1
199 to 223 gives 5.0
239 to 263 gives 2.2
